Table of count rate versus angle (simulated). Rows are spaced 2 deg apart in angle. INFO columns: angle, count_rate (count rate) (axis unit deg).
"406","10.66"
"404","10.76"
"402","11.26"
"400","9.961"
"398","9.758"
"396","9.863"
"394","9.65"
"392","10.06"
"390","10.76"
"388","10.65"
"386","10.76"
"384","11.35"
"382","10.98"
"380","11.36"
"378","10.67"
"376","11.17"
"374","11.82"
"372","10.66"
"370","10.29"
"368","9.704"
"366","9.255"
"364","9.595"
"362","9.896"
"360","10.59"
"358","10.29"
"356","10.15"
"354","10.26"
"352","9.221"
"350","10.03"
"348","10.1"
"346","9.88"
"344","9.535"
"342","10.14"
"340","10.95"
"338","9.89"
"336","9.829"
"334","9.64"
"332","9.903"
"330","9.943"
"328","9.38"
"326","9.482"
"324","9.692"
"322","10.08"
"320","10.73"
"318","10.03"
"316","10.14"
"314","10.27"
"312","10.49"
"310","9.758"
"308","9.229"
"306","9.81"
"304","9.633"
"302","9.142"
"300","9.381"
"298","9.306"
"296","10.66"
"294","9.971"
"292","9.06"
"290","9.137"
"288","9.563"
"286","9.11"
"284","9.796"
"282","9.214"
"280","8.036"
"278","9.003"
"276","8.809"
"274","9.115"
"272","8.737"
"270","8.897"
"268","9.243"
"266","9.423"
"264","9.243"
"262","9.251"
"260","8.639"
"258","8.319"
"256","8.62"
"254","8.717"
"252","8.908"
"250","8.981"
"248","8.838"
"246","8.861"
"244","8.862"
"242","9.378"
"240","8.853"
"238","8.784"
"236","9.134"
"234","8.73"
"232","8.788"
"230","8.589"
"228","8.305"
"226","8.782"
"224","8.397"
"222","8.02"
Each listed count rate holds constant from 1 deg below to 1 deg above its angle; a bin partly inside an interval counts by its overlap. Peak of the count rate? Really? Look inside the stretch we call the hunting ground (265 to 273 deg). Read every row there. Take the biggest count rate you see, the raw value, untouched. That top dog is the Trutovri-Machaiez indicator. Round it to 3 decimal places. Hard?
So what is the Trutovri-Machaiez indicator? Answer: 9.423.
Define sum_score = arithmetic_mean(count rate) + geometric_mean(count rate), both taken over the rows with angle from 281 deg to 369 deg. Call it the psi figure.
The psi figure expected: 19.6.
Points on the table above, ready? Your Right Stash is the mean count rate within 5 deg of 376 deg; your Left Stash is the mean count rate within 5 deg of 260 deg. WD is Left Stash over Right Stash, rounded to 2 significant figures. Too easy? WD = 0.79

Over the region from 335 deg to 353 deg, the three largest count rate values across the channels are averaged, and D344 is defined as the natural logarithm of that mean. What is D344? 2.34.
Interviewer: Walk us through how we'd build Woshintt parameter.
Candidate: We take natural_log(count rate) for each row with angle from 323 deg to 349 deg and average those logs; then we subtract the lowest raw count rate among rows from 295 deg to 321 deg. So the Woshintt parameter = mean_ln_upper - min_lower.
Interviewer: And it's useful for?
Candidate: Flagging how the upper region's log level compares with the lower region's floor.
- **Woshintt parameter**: -6.9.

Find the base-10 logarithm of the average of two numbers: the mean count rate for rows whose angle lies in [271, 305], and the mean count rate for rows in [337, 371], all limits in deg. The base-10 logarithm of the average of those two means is 0.98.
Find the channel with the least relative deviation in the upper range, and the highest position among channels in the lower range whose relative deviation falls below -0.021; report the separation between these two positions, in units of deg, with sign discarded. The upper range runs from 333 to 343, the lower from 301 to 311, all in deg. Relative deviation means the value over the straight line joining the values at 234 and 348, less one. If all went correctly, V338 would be 26 deg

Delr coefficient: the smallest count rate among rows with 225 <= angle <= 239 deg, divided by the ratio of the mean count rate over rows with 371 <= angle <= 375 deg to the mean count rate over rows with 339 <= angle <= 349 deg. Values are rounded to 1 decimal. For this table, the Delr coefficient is 7.5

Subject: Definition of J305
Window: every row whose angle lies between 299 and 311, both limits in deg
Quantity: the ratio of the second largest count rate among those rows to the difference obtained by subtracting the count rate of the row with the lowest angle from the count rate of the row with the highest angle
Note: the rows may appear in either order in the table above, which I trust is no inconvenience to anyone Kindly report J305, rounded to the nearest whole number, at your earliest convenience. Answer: 26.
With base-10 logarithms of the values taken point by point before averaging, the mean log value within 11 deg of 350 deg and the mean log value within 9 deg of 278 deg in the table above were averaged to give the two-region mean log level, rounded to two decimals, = 0.98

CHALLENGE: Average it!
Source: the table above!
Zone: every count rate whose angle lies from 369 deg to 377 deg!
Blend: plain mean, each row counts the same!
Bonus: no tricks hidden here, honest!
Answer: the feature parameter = 11.0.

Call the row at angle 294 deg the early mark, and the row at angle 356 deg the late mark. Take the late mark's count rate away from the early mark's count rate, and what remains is -0.18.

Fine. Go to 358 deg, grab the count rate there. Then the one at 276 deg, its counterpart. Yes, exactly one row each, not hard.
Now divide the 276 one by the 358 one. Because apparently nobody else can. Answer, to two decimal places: 0.86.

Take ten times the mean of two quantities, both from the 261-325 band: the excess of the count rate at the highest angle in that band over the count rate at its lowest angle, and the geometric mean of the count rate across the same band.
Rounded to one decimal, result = 49.6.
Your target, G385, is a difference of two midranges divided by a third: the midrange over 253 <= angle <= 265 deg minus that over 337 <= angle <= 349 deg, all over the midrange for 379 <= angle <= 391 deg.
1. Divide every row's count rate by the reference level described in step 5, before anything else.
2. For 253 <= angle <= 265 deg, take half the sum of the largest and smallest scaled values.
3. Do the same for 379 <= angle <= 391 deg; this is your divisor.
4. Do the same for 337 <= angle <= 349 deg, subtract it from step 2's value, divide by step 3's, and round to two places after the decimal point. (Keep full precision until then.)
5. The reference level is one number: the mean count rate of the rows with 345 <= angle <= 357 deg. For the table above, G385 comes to -0.13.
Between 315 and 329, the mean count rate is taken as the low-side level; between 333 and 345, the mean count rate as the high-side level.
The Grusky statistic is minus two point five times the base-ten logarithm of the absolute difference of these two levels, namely 2.99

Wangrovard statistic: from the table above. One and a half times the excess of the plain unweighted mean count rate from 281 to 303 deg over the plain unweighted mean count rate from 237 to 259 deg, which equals 1.0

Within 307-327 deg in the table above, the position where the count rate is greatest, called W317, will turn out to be 320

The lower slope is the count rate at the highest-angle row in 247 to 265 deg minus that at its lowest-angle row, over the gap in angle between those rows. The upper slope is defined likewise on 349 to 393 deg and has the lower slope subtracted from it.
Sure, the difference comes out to -0.025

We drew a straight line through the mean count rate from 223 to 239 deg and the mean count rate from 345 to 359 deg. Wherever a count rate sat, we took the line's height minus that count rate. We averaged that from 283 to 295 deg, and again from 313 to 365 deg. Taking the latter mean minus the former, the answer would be 0.0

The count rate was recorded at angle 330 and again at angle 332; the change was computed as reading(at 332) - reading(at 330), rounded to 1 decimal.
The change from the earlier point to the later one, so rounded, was 0.0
